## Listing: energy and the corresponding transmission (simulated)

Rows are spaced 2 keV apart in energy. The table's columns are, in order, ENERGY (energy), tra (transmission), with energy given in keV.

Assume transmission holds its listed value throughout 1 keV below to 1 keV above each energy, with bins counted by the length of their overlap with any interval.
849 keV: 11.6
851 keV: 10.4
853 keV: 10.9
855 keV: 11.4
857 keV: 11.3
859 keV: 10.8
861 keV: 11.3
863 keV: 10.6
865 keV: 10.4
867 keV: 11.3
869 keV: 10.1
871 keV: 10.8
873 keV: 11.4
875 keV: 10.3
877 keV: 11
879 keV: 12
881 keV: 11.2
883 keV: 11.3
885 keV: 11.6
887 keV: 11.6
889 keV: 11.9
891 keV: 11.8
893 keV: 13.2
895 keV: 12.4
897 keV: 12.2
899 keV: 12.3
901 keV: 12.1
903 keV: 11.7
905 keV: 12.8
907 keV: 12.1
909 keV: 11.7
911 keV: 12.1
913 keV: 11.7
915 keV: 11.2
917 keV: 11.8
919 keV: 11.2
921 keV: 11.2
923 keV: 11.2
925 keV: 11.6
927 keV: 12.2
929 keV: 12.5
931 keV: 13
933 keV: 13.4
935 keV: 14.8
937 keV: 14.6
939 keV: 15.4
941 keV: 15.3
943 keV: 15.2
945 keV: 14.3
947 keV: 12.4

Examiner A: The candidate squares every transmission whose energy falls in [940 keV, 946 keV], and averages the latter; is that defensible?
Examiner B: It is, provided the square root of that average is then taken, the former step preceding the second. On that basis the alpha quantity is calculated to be 14.9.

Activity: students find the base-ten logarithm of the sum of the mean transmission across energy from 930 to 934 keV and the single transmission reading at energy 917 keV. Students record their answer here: 1.40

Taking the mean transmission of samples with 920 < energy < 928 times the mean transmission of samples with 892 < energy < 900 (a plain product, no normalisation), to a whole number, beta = 145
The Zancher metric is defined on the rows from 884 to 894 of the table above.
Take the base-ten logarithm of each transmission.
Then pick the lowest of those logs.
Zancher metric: 1.06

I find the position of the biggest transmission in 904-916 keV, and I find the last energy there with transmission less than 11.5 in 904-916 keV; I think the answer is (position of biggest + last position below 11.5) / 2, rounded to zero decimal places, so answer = 910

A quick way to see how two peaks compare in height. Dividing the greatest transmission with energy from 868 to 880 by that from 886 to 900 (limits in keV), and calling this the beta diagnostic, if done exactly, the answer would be 0.91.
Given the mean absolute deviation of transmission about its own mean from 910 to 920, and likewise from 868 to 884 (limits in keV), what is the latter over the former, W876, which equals 1.4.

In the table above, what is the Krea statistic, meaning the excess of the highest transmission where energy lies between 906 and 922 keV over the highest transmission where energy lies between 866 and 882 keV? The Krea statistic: 0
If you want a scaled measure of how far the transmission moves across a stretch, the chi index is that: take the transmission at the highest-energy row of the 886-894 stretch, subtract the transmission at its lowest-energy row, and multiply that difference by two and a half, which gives 4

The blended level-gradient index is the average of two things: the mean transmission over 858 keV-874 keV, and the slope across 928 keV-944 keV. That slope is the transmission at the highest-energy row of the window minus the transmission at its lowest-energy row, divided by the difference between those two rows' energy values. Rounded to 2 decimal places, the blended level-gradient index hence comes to 5.52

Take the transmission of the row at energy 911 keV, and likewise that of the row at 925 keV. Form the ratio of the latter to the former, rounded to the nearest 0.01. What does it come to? 0.96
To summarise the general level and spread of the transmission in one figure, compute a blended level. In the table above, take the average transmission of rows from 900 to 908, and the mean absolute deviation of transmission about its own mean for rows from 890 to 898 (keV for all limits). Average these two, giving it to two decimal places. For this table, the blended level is 6.29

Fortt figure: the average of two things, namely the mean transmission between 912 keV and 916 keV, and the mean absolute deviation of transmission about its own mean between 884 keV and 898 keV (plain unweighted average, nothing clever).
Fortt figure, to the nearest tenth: 5.9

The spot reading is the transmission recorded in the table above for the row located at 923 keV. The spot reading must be 11.2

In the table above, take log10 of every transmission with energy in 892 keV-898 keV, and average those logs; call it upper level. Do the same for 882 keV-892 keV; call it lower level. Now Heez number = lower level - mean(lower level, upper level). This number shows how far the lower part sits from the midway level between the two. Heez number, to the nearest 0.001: -0.017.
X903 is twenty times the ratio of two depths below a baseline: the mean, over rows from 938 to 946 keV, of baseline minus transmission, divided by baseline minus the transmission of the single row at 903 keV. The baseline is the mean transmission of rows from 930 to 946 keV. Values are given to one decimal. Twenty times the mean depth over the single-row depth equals -3.9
